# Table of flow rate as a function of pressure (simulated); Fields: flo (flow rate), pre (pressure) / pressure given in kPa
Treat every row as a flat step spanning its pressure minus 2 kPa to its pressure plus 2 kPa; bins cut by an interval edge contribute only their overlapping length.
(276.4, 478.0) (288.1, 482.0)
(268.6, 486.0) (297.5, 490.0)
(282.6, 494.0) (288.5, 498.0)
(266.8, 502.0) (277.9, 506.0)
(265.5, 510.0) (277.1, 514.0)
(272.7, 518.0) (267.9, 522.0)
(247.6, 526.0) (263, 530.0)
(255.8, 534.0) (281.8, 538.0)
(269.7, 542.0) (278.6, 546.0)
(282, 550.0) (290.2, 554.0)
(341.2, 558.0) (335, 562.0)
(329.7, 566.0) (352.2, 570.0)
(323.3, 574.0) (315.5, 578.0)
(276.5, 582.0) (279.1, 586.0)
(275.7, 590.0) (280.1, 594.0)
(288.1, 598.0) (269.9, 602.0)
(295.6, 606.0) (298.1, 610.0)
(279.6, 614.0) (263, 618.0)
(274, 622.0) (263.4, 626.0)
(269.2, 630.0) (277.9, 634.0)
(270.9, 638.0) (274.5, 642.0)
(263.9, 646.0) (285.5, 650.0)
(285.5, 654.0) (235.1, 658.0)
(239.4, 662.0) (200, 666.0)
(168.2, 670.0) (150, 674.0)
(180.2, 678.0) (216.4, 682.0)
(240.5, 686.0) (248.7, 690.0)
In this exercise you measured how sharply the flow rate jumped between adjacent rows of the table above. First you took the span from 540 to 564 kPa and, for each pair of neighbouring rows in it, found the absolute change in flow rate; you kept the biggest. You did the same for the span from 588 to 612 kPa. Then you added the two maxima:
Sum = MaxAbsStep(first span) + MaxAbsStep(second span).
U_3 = 77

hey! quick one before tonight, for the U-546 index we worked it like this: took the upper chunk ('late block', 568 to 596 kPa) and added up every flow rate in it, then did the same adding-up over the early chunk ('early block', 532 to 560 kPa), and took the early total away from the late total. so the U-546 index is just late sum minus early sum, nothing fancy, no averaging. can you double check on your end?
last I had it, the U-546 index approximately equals 103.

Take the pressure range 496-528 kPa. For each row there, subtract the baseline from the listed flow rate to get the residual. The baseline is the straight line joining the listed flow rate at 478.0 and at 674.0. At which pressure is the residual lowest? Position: 526.0 kPa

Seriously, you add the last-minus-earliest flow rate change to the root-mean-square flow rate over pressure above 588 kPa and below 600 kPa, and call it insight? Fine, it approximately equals 294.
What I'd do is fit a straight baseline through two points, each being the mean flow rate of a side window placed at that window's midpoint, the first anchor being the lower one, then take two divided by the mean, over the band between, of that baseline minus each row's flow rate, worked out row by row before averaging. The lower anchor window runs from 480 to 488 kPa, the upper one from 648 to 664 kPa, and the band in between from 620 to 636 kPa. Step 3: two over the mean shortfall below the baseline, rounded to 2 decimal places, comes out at -0.29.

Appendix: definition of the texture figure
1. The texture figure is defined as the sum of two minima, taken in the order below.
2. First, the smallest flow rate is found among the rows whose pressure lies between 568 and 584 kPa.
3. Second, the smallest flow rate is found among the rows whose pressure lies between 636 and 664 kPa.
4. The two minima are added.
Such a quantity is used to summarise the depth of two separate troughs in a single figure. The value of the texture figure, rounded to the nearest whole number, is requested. 512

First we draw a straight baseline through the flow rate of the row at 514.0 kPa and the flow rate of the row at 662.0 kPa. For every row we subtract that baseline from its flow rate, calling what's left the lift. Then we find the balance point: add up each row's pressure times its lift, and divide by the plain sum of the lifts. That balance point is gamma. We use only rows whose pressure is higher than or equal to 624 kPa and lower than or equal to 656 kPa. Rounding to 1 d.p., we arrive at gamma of 642.5 kPa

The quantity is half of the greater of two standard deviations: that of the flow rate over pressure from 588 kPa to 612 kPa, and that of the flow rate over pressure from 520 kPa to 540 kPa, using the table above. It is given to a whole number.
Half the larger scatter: 6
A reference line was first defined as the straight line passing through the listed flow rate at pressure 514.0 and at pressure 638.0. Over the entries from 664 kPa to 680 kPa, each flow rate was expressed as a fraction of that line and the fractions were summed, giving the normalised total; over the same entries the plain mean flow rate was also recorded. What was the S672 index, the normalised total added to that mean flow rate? 177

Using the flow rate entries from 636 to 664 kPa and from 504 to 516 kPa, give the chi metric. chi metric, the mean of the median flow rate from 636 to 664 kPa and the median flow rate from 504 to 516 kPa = 274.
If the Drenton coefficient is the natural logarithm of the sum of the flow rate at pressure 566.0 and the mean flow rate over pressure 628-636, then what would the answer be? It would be 6.40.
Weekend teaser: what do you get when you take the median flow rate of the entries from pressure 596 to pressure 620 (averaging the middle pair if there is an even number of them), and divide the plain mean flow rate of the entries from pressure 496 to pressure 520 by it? 0.97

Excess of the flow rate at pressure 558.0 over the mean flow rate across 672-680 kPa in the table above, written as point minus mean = 176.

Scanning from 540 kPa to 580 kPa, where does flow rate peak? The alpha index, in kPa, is 570.0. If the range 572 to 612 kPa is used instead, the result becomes 574.0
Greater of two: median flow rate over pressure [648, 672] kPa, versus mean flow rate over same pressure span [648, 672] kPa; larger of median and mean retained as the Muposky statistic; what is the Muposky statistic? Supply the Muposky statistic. 237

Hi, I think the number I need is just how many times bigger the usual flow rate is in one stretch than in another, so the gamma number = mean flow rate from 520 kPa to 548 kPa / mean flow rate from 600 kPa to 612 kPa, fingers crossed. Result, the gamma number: 0.93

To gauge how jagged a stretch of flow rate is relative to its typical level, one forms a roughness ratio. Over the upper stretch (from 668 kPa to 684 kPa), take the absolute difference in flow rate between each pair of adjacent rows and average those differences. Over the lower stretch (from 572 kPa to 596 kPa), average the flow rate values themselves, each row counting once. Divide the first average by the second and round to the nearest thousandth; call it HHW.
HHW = 0.097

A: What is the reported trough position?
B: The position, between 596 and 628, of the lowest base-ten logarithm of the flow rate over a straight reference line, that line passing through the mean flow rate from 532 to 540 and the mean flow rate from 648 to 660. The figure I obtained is 618.0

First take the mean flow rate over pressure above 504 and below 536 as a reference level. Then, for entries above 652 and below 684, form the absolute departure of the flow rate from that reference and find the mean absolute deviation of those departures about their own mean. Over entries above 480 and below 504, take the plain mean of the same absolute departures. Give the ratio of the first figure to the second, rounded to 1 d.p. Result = 1.9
